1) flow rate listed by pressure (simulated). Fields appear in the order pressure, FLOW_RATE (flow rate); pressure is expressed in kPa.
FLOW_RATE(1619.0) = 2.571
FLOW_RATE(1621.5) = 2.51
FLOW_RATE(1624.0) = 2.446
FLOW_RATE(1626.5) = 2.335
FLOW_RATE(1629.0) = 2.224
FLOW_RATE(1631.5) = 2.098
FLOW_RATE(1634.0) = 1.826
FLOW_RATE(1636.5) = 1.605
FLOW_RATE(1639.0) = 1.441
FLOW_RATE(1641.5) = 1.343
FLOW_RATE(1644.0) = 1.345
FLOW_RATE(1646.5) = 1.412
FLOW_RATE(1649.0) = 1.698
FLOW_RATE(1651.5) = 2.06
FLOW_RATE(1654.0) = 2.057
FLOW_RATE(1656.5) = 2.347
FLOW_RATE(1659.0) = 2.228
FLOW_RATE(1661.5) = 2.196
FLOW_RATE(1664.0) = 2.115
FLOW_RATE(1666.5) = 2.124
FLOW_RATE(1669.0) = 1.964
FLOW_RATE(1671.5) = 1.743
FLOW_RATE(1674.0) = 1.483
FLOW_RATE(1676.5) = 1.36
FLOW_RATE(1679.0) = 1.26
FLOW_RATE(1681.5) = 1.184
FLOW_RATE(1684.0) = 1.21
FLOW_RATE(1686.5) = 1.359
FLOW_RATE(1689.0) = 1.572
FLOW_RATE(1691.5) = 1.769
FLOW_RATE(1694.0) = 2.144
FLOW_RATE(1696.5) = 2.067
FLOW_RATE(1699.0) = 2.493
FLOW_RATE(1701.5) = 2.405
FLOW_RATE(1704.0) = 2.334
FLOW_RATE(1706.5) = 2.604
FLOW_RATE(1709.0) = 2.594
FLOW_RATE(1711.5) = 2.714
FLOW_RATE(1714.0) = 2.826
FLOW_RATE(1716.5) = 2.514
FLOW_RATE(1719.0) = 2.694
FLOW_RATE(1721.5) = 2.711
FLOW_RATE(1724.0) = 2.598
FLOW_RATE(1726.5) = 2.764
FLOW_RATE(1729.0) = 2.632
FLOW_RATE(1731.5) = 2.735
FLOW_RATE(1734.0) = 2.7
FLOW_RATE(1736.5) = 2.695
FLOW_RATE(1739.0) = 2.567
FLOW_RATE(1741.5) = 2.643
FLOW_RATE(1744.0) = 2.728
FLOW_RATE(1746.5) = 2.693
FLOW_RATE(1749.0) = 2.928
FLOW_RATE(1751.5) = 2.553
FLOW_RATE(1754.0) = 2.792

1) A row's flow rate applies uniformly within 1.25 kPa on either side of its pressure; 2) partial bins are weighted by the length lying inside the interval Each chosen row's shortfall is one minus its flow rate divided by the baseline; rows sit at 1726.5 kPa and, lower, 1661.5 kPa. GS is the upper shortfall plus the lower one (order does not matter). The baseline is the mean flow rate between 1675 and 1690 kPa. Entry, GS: -1.7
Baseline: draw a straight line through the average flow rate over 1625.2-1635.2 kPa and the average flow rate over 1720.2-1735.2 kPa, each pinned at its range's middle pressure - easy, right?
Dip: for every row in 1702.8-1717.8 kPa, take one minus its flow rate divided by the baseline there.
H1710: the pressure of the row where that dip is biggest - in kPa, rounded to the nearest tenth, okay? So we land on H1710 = 1704.0 kPa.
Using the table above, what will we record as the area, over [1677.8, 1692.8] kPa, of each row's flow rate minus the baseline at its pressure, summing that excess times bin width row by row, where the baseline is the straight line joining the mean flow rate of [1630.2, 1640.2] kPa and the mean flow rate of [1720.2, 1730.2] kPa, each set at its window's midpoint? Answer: -13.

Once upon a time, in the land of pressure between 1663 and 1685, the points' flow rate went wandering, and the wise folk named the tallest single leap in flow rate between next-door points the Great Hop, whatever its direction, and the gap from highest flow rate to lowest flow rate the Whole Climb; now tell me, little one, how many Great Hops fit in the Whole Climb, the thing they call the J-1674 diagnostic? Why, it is 3.62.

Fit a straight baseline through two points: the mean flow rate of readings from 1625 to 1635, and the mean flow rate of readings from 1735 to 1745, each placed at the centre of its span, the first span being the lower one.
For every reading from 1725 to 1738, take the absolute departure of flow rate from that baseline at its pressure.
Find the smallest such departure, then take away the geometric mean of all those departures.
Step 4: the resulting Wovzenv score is -0.05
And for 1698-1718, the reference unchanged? -0.06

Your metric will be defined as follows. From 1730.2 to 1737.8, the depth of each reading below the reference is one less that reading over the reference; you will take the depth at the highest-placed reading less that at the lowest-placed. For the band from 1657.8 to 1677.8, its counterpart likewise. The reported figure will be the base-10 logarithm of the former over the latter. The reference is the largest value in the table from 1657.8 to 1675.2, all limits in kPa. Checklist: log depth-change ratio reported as -1.3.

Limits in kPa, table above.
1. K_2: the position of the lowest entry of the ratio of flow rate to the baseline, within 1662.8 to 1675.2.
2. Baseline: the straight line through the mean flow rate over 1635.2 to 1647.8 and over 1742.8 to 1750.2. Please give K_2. 1674.0 kPa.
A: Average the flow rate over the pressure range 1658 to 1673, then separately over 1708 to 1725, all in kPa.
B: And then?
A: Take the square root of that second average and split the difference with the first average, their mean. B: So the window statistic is 1.8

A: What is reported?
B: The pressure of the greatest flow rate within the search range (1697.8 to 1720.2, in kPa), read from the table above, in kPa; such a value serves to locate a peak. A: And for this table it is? 1714.0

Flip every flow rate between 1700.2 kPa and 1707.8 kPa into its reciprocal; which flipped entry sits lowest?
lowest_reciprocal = 0.38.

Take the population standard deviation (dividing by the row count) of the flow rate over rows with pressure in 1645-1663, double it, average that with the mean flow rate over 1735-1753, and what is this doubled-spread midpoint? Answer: 1.65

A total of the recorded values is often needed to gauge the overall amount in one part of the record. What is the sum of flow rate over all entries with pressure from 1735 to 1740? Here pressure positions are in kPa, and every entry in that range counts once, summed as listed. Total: 5.3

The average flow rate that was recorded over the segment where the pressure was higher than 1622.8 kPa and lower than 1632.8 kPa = 2.3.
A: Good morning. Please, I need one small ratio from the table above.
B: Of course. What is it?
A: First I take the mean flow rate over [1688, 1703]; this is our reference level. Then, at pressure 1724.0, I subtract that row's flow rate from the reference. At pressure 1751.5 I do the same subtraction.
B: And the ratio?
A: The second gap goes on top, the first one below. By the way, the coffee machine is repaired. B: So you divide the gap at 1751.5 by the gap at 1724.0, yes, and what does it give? 0.9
